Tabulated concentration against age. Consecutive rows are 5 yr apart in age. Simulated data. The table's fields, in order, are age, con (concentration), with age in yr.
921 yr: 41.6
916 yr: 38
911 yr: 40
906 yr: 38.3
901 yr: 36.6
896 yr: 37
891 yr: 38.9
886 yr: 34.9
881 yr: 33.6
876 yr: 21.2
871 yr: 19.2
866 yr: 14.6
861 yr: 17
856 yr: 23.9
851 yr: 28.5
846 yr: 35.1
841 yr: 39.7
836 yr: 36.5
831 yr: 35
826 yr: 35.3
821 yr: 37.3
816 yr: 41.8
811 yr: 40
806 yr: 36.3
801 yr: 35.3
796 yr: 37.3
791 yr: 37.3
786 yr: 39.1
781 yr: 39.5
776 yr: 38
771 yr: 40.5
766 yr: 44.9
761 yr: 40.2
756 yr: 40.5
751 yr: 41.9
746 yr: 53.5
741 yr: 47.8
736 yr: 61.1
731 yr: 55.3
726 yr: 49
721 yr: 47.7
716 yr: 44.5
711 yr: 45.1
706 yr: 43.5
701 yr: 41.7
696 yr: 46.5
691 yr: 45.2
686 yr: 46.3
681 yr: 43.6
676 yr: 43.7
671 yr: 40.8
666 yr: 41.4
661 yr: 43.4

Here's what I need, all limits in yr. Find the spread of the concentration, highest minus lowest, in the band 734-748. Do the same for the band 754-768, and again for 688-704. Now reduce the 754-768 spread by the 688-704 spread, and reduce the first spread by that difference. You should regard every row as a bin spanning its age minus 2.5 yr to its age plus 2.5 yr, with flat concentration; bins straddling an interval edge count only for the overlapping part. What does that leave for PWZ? 13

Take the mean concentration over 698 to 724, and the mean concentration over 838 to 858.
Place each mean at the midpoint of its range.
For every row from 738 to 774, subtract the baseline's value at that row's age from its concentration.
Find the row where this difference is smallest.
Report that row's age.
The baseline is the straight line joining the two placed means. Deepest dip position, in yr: 756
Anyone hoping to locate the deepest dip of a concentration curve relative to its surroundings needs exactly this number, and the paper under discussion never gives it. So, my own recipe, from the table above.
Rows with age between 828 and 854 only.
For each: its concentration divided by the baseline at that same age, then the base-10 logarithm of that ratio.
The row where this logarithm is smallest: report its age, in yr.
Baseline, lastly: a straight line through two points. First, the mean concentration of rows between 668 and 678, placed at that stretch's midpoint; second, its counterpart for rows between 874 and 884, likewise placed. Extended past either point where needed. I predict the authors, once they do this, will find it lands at 851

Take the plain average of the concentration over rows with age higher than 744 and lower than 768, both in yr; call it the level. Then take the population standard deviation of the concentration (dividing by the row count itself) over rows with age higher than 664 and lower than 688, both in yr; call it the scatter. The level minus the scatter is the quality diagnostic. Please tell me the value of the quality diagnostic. 42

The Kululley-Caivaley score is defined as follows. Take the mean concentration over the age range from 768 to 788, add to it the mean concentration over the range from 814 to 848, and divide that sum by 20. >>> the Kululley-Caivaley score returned 3.83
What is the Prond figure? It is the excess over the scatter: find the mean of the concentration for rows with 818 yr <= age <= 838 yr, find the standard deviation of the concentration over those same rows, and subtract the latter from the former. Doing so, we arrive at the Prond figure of 35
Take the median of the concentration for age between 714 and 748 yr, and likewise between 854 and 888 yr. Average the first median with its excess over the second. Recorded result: 38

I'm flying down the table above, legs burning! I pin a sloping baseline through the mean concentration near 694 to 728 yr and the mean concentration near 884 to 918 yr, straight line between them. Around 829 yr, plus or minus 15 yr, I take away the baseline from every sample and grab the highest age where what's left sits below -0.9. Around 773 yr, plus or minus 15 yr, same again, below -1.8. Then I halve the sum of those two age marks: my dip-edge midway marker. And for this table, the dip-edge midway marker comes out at 811.0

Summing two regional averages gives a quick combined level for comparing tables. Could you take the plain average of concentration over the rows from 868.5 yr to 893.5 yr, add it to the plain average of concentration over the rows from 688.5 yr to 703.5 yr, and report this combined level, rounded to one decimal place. 74.0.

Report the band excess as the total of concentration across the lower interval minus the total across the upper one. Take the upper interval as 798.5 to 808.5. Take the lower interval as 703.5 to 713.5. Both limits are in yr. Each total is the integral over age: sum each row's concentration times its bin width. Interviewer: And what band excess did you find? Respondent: 85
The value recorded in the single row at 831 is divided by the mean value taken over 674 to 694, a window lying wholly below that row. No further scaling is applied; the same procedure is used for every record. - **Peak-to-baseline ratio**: 0.78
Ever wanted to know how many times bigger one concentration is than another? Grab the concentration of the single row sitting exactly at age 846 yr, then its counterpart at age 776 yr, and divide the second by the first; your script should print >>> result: 1.08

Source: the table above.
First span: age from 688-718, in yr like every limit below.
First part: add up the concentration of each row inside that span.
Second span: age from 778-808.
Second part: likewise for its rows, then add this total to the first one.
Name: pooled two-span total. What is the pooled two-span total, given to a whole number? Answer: 491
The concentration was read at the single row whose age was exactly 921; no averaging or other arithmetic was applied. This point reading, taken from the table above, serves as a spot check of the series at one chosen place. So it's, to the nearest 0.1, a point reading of 41.6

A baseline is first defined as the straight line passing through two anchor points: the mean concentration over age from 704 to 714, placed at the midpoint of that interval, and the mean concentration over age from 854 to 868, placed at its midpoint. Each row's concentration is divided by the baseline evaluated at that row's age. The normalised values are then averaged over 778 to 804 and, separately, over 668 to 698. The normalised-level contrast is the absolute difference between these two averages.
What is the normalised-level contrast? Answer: 0.33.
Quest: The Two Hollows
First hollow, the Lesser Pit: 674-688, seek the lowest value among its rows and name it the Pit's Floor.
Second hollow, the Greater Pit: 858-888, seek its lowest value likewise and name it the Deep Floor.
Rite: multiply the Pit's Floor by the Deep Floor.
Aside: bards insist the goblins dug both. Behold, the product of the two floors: 637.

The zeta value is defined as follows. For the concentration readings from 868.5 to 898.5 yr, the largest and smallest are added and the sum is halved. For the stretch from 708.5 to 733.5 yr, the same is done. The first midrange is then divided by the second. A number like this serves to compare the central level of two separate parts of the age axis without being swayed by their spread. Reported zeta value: 0.582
